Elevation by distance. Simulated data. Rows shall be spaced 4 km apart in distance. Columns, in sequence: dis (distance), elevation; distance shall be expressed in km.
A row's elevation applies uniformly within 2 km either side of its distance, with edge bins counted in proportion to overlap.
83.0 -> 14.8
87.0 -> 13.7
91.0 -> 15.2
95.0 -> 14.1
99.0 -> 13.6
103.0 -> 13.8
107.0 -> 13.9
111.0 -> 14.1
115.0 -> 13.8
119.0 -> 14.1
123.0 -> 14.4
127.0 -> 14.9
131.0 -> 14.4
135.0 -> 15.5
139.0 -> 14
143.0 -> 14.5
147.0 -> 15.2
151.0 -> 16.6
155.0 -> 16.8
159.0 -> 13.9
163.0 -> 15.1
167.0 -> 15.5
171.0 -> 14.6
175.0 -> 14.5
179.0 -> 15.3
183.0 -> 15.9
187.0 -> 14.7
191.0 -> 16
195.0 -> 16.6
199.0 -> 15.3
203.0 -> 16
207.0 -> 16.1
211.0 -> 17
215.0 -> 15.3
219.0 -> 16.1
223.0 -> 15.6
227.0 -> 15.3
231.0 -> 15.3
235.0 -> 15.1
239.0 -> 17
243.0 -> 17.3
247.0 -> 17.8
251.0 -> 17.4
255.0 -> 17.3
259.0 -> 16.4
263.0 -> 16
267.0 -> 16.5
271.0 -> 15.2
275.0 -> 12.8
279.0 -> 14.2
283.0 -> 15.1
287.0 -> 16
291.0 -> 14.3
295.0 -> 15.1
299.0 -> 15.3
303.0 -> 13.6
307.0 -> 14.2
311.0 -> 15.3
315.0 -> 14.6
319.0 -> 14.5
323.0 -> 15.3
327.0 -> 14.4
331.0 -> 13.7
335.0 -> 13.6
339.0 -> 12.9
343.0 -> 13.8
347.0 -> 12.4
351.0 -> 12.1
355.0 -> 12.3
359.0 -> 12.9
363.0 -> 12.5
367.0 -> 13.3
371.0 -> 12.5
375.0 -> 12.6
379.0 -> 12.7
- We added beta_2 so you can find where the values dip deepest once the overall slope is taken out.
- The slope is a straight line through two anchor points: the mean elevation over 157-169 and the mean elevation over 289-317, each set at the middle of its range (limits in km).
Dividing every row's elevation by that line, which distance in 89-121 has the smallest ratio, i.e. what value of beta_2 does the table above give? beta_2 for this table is 99.0 km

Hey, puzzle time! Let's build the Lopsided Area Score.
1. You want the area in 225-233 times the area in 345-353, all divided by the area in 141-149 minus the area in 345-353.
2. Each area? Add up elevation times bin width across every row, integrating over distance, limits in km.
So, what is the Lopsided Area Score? 577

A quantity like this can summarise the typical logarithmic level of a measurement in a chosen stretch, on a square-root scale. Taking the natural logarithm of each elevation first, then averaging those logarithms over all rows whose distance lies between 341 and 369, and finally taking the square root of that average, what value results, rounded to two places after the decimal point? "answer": 1.60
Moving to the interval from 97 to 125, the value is 1.62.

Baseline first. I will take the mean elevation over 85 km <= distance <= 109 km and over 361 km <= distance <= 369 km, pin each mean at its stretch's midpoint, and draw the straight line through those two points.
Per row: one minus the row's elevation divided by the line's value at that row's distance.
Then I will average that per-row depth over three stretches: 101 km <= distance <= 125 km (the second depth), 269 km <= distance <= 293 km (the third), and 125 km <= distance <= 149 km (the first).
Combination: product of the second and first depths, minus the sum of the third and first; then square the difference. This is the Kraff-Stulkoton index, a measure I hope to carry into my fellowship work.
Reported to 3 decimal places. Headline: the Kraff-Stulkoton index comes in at 0.027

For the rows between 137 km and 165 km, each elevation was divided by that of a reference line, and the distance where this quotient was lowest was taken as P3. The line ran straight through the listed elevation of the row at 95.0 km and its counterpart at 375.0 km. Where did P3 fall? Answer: 139.0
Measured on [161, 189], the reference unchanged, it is 175.0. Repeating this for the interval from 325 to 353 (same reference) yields 351.0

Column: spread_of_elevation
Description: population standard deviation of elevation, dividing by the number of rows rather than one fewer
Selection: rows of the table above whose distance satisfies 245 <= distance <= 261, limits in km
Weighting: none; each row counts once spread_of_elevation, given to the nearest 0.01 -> 0.51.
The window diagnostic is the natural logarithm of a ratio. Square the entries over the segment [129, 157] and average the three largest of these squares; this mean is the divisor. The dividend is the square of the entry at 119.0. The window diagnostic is -0.29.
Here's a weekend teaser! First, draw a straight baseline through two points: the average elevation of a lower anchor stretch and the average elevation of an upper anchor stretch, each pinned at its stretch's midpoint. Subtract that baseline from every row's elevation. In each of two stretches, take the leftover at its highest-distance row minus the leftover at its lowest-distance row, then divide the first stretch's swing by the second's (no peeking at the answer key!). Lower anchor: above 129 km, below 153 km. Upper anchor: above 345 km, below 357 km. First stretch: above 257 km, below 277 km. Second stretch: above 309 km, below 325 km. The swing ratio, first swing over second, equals -21.4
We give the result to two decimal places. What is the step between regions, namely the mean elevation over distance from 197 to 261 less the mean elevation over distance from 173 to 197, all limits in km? 0.77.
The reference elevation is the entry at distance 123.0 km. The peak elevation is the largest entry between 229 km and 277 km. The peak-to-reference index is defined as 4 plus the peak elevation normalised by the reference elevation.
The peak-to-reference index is 5.24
